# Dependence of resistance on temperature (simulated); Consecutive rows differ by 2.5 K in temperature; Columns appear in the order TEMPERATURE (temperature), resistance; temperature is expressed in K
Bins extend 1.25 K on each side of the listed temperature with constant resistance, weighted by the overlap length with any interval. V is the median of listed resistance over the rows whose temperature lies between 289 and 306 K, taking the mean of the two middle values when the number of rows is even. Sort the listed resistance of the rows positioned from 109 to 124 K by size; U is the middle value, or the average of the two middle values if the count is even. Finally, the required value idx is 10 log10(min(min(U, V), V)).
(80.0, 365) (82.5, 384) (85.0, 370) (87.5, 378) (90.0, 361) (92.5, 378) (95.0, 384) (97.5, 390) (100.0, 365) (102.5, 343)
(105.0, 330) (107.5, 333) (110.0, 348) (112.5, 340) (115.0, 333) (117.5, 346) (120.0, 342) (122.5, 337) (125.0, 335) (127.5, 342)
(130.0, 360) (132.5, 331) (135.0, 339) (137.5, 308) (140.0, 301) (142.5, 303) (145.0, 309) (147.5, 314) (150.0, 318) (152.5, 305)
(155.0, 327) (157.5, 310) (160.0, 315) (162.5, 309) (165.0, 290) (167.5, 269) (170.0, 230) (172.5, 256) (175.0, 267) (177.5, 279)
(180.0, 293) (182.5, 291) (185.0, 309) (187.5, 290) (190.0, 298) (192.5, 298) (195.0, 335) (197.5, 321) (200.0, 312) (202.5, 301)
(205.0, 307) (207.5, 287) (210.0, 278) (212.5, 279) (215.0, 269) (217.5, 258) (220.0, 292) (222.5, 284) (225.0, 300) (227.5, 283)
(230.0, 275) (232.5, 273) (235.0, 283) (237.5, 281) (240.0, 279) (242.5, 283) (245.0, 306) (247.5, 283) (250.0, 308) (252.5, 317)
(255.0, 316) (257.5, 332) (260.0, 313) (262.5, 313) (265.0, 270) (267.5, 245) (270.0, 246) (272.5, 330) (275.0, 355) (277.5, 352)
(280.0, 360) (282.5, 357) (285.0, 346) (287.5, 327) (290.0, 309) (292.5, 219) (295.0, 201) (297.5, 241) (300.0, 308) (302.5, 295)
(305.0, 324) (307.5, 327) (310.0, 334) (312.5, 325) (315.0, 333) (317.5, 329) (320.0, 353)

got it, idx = 24.7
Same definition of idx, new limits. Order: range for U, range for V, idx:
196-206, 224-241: 24.5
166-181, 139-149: 24.3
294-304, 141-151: 24.3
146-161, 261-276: 24.6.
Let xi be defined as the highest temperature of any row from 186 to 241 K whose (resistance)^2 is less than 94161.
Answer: 240.0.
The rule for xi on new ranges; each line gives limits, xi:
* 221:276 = 270.0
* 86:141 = 140.0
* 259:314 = 302.5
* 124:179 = 177.5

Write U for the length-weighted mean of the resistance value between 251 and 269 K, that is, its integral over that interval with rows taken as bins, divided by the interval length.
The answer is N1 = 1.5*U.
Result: 450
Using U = 300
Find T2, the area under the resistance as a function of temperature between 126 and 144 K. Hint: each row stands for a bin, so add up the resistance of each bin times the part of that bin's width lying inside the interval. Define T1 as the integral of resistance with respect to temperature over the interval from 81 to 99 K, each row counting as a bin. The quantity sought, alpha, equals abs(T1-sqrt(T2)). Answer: 6718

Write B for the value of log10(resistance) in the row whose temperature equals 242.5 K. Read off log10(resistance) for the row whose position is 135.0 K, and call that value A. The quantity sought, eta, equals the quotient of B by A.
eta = 0.969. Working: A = 2.53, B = 2.45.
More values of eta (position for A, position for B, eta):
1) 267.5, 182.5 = 1.031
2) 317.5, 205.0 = 0.988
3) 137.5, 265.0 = 0.977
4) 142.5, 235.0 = 0.988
